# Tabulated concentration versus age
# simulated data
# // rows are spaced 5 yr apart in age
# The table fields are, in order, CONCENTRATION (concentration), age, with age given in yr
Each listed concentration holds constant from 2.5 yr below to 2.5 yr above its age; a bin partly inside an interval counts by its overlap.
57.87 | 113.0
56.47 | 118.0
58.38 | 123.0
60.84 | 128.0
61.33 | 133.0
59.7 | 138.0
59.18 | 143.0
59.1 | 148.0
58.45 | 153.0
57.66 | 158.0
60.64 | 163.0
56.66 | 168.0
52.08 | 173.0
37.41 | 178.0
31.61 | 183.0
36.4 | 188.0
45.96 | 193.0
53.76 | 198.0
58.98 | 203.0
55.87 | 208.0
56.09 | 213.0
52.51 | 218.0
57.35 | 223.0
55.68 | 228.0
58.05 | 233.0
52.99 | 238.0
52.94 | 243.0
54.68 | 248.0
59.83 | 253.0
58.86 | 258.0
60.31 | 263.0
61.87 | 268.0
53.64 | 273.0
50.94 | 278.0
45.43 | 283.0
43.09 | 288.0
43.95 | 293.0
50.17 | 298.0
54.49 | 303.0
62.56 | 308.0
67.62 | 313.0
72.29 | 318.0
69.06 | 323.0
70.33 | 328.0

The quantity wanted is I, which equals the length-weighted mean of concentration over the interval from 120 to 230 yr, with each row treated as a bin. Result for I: 53.9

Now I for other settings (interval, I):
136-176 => 57.7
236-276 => 56.9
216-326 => 56.4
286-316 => 54.1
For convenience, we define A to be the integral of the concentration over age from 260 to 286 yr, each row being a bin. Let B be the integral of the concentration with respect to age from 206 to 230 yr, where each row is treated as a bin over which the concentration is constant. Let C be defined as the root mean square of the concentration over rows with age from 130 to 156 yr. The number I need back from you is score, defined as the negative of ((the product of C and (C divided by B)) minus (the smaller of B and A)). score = 1329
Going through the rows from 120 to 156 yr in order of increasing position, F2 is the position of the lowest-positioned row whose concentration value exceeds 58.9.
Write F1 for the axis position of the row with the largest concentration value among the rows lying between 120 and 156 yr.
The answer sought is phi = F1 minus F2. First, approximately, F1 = 133.0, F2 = 128.0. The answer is 5 yr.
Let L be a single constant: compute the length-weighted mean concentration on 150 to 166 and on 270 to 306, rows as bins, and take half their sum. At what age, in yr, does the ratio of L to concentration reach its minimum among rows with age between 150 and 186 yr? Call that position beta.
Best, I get 163.0 yr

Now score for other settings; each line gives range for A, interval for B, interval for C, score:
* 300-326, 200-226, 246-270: 1456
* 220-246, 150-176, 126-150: 1436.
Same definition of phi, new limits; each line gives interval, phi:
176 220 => 0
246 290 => 15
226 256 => 0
